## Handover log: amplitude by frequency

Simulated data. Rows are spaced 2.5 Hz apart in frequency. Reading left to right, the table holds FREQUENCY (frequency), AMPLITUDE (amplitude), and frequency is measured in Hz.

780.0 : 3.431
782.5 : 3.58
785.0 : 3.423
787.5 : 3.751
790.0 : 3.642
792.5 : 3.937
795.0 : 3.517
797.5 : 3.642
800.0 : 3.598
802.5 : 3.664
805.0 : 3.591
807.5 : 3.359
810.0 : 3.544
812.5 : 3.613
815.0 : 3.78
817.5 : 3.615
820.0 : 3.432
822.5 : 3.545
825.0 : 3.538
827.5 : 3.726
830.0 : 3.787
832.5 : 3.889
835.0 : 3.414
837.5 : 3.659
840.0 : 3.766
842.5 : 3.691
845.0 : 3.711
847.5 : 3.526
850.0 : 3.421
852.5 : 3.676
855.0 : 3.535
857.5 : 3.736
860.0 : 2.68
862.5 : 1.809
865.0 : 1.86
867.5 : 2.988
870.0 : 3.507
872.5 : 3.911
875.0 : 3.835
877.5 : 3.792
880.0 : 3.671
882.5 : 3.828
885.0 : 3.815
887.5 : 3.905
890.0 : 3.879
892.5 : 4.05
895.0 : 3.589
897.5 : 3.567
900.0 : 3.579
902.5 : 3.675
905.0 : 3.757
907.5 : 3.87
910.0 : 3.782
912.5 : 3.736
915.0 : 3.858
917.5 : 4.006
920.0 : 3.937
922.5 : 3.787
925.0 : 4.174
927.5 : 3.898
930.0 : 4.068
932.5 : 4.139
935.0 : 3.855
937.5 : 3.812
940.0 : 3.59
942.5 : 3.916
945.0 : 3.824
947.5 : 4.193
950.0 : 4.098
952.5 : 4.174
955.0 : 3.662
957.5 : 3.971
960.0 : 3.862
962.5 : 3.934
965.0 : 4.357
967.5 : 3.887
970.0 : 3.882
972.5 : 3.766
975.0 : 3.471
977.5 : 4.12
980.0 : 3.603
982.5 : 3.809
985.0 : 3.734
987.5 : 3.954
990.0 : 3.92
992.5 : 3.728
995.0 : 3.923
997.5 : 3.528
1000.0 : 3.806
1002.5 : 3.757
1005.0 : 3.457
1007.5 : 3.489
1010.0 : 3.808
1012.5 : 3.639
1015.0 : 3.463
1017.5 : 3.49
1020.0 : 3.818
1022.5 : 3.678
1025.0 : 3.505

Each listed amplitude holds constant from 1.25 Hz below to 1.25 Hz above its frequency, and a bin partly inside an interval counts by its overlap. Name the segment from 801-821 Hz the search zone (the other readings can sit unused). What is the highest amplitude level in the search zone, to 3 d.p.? 3.780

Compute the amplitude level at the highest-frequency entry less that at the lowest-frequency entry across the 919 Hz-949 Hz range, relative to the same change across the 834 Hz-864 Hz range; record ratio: -0.2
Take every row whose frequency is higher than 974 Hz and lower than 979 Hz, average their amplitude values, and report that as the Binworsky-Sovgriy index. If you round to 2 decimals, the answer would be 3.80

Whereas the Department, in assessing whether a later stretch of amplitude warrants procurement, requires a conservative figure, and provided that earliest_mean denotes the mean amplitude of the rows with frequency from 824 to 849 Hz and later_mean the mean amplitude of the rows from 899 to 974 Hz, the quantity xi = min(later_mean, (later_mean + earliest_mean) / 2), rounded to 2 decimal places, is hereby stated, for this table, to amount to 3.79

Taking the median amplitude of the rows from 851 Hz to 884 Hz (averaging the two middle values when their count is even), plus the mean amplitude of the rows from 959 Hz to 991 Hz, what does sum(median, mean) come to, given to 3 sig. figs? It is 7.54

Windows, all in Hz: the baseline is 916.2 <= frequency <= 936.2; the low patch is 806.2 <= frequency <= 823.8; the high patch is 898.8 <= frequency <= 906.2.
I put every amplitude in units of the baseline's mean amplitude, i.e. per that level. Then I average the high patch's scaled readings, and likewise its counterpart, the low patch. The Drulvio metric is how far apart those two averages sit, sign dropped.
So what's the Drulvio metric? 0.03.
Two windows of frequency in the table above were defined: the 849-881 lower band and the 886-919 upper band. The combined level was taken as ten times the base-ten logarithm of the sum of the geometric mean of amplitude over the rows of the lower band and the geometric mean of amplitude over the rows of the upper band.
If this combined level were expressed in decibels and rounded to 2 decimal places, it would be 8.42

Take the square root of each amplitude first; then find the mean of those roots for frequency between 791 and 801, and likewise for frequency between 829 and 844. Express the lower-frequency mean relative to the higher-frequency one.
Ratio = 1.00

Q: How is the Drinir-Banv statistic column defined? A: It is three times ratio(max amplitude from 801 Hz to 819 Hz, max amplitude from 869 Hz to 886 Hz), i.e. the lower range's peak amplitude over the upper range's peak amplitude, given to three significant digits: 2.90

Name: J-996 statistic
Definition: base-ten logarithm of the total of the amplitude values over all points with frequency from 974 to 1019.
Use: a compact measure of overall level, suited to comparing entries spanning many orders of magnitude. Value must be 1.82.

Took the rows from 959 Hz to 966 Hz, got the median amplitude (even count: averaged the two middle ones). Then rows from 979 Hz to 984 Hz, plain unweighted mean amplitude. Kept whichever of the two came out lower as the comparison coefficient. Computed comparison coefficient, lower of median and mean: 3.71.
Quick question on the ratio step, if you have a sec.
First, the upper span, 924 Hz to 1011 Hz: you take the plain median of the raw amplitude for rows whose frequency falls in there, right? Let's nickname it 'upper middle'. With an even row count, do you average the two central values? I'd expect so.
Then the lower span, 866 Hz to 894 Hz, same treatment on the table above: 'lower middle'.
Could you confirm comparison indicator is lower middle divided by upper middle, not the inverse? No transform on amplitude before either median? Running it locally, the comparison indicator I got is 0.99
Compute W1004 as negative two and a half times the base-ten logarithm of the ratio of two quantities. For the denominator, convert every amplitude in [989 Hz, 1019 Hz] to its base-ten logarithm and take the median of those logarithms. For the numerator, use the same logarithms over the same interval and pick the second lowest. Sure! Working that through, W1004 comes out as 0.053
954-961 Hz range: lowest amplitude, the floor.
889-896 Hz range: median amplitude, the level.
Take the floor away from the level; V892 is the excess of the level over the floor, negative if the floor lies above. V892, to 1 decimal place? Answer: 0.2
